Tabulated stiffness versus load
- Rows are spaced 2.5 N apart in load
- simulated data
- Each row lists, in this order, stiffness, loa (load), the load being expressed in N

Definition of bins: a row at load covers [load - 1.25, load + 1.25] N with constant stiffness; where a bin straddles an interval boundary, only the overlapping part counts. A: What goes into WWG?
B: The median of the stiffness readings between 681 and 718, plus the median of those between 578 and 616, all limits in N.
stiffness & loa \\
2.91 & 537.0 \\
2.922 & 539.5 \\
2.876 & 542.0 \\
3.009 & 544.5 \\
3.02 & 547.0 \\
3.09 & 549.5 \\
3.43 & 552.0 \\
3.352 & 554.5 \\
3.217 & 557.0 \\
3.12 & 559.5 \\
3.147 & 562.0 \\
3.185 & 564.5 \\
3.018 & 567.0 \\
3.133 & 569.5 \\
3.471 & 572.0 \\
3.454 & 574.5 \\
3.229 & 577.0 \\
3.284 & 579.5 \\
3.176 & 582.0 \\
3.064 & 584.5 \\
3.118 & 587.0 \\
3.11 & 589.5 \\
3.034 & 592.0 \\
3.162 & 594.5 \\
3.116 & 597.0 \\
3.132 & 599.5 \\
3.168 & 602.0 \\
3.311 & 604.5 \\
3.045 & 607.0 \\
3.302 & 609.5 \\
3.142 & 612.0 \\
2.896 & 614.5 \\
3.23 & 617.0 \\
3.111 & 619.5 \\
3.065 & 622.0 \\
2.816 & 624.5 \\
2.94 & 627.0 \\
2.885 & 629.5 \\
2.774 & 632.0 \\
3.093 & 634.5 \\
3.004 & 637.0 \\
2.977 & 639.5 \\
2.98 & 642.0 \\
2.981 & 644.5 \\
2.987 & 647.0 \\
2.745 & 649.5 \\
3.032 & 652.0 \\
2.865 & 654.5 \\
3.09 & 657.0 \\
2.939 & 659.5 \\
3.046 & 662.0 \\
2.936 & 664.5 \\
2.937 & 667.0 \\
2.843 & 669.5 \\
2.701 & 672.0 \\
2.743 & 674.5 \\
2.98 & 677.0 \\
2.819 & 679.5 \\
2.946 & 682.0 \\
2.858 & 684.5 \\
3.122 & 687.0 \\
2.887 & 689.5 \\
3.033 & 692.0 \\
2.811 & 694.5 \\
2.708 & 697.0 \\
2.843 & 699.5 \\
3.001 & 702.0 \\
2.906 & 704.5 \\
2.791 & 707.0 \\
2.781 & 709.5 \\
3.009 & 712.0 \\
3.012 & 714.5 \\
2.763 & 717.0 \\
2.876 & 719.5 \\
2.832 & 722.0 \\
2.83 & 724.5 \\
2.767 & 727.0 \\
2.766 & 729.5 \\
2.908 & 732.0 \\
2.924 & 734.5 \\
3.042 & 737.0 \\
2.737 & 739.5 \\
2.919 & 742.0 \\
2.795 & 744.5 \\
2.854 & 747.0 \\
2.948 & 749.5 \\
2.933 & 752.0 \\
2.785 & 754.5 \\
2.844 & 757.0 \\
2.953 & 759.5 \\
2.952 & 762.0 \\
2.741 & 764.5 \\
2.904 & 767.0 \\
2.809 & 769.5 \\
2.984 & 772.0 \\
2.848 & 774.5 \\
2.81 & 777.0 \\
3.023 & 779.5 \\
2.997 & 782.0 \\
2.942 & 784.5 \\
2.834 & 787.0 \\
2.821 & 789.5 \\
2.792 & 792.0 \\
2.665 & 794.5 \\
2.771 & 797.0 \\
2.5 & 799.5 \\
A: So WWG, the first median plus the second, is 6.02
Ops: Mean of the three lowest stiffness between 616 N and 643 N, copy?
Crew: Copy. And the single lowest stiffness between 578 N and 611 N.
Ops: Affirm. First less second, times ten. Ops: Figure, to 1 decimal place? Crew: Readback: -2.1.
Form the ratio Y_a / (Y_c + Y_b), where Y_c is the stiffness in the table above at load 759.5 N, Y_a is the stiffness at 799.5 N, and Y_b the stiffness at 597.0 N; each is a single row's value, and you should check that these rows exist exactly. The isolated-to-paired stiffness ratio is 0.41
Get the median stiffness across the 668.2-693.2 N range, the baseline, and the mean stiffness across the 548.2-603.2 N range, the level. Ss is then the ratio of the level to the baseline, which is 1.11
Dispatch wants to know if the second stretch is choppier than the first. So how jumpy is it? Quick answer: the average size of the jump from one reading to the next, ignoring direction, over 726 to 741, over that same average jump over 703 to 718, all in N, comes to 1.0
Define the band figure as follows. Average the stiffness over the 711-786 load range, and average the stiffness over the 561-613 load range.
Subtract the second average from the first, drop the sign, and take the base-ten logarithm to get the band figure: -0.5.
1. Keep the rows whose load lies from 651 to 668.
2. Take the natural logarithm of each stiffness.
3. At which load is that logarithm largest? 657.0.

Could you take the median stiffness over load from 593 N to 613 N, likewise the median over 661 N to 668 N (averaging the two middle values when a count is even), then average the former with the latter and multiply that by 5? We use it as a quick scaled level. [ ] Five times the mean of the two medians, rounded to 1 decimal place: 15.2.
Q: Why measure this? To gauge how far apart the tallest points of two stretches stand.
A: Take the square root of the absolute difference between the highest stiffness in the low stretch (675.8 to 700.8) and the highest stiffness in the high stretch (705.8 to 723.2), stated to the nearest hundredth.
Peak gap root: 0.33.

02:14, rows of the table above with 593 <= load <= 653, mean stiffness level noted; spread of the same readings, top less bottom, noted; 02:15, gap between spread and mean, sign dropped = 2.47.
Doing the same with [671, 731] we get 2.45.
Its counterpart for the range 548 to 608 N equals 2.74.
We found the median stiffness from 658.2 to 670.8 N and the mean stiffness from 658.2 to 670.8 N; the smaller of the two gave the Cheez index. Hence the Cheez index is 2.94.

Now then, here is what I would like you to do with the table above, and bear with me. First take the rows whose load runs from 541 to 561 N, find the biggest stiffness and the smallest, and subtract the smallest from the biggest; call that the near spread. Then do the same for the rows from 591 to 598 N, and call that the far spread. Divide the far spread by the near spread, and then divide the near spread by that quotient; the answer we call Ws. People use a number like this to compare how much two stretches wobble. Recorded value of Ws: 2.4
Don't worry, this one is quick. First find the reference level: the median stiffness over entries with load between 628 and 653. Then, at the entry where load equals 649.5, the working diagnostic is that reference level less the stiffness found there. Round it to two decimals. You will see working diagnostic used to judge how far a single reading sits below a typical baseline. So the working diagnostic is 0.24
